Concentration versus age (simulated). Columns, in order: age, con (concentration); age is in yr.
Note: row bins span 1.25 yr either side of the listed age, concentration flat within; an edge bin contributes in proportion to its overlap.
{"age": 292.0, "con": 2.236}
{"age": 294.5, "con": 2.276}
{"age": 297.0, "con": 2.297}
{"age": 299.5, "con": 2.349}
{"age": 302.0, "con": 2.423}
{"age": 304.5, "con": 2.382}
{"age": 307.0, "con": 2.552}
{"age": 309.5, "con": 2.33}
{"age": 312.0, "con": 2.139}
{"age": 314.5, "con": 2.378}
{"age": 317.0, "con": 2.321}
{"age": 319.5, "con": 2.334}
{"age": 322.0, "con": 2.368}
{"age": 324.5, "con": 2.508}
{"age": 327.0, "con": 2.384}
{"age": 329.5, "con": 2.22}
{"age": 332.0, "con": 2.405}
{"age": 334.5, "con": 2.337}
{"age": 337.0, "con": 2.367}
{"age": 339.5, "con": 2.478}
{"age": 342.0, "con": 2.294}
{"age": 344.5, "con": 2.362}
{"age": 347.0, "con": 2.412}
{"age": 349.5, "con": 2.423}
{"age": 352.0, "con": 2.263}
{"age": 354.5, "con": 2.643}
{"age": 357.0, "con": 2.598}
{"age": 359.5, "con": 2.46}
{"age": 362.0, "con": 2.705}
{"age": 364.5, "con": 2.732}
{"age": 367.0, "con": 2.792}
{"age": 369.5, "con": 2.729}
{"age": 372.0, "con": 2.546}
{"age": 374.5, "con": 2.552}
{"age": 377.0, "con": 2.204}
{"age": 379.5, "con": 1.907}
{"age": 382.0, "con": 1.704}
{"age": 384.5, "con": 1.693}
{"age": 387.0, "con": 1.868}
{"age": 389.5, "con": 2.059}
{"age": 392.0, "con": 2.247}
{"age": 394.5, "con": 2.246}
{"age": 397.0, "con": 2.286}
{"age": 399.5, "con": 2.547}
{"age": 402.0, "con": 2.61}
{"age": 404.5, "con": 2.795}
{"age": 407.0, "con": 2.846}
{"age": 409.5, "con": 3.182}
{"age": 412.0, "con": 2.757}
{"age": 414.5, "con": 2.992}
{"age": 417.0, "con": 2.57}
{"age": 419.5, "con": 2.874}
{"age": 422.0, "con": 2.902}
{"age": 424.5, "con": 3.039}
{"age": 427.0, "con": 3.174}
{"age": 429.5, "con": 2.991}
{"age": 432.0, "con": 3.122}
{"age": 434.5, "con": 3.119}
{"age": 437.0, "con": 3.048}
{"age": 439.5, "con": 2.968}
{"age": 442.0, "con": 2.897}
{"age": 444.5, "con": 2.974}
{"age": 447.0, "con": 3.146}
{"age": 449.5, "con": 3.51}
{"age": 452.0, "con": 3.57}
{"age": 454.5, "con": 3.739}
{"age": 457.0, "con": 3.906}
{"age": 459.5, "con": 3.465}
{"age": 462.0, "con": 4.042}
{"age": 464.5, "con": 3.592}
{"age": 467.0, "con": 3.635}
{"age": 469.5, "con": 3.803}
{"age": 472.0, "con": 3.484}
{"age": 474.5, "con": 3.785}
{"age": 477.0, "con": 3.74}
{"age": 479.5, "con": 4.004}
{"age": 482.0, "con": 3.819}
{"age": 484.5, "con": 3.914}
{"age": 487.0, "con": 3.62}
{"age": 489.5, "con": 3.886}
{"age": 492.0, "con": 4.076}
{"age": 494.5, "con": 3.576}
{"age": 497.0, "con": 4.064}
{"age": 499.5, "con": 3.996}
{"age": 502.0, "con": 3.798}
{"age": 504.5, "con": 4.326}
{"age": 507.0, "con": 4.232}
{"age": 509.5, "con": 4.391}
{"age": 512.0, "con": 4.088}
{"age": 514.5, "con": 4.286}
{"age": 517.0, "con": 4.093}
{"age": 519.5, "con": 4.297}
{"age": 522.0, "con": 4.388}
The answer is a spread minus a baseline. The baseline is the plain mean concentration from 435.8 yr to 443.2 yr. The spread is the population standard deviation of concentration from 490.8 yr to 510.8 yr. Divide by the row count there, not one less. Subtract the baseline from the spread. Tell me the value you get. -2.7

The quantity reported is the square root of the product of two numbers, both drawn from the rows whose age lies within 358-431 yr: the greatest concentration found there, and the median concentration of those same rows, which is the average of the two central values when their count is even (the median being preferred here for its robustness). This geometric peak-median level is 2.9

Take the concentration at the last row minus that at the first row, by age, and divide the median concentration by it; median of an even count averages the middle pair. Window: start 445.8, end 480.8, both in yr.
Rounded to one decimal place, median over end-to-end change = 4.3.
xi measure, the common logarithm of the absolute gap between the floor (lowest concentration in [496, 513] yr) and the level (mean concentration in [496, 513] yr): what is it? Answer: -0.48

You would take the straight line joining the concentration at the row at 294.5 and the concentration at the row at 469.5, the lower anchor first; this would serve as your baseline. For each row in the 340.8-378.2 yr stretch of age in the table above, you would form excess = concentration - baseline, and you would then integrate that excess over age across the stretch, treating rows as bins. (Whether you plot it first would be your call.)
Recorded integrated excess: -12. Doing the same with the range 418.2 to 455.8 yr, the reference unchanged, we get -14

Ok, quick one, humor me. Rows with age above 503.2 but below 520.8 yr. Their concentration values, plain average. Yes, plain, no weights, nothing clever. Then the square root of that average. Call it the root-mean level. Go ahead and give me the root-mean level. 2.06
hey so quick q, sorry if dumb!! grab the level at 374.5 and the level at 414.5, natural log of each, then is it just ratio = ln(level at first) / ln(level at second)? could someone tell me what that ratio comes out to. 0.855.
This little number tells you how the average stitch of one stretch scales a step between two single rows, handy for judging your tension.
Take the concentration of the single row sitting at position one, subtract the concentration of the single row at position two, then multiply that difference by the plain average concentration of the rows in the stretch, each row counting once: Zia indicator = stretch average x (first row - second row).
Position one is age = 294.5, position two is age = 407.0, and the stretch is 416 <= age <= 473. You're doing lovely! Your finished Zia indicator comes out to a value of -1.9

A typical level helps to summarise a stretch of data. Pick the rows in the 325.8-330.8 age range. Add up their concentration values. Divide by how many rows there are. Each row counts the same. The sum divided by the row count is 2.30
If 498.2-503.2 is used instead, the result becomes 3.90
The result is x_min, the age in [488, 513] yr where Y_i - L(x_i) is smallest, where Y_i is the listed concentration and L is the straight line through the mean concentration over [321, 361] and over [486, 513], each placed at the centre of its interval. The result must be 494.5 yr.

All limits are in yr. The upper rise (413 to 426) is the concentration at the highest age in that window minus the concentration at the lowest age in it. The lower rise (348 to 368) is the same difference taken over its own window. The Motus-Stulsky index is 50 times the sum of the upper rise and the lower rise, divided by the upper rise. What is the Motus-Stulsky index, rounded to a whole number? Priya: 443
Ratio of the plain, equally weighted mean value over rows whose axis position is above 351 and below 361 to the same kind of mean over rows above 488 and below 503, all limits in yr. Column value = 0.64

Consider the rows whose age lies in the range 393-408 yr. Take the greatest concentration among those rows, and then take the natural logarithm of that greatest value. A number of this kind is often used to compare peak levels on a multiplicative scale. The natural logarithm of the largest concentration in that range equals 1.05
